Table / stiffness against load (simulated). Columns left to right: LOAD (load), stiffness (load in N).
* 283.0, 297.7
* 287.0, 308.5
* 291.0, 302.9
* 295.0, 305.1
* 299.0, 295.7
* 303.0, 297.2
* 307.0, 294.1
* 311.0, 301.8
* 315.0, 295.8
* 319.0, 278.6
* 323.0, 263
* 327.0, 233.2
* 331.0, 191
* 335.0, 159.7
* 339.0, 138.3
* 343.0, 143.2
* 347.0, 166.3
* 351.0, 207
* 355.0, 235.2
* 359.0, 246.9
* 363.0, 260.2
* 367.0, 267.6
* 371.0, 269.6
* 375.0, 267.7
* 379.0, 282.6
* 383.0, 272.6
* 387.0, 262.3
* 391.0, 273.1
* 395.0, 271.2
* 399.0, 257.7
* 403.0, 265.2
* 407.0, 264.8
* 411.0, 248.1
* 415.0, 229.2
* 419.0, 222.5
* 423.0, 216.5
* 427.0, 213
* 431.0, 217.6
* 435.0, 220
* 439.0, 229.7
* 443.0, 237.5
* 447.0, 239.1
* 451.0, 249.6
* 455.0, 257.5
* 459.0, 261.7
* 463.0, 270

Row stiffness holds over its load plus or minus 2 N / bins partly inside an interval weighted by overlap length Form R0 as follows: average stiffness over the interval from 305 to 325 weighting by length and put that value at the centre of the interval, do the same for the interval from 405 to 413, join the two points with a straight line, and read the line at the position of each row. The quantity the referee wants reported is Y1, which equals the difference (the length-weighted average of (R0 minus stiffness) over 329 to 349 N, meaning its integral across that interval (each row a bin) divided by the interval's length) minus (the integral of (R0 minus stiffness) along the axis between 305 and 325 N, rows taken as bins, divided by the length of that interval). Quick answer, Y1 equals 119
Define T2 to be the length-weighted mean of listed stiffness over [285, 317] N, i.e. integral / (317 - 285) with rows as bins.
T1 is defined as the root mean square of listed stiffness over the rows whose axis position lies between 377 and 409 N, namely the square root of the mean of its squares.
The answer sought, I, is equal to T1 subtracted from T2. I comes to 31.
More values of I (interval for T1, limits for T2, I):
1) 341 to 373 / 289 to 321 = 67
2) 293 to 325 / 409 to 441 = -67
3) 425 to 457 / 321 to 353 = -46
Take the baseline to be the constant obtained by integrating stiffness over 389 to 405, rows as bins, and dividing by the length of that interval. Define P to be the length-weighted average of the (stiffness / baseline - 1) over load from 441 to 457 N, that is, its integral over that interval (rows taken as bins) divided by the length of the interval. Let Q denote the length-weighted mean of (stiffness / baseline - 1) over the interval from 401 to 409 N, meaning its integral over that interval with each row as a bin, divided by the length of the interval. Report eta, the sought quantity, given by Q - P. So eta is 0.07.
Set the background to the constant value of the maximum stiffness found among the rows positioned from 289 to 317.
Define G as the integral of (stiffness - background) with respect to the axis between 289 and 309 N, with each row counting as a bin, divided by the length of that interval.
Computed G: -6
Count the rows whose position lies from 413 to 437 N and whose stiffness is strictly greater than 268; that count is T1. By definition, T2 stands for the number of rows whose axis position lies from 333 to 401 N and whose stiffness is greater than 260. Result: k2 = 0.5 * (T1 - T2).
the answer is -4.50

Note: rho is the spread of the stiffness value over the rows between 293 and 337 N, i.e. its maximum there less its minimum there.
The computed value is 145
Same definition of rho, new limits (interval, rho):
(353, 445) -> 70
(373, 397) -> 20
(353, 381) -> 47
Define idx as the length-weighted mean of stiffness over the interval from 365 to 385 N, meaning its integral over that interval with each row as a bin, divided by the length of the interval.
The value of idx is 272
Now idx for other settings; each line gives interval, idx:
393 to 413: 261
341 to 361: 200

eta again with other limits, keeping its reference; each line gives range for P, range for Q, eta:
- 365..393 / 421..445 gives -0.18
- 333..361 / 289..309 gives 0.43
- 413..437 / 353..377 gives 0.14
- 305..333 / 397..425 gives -0.08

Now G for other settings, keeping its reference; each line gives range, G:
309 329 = -31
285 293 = 1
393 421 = -54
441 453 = -63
